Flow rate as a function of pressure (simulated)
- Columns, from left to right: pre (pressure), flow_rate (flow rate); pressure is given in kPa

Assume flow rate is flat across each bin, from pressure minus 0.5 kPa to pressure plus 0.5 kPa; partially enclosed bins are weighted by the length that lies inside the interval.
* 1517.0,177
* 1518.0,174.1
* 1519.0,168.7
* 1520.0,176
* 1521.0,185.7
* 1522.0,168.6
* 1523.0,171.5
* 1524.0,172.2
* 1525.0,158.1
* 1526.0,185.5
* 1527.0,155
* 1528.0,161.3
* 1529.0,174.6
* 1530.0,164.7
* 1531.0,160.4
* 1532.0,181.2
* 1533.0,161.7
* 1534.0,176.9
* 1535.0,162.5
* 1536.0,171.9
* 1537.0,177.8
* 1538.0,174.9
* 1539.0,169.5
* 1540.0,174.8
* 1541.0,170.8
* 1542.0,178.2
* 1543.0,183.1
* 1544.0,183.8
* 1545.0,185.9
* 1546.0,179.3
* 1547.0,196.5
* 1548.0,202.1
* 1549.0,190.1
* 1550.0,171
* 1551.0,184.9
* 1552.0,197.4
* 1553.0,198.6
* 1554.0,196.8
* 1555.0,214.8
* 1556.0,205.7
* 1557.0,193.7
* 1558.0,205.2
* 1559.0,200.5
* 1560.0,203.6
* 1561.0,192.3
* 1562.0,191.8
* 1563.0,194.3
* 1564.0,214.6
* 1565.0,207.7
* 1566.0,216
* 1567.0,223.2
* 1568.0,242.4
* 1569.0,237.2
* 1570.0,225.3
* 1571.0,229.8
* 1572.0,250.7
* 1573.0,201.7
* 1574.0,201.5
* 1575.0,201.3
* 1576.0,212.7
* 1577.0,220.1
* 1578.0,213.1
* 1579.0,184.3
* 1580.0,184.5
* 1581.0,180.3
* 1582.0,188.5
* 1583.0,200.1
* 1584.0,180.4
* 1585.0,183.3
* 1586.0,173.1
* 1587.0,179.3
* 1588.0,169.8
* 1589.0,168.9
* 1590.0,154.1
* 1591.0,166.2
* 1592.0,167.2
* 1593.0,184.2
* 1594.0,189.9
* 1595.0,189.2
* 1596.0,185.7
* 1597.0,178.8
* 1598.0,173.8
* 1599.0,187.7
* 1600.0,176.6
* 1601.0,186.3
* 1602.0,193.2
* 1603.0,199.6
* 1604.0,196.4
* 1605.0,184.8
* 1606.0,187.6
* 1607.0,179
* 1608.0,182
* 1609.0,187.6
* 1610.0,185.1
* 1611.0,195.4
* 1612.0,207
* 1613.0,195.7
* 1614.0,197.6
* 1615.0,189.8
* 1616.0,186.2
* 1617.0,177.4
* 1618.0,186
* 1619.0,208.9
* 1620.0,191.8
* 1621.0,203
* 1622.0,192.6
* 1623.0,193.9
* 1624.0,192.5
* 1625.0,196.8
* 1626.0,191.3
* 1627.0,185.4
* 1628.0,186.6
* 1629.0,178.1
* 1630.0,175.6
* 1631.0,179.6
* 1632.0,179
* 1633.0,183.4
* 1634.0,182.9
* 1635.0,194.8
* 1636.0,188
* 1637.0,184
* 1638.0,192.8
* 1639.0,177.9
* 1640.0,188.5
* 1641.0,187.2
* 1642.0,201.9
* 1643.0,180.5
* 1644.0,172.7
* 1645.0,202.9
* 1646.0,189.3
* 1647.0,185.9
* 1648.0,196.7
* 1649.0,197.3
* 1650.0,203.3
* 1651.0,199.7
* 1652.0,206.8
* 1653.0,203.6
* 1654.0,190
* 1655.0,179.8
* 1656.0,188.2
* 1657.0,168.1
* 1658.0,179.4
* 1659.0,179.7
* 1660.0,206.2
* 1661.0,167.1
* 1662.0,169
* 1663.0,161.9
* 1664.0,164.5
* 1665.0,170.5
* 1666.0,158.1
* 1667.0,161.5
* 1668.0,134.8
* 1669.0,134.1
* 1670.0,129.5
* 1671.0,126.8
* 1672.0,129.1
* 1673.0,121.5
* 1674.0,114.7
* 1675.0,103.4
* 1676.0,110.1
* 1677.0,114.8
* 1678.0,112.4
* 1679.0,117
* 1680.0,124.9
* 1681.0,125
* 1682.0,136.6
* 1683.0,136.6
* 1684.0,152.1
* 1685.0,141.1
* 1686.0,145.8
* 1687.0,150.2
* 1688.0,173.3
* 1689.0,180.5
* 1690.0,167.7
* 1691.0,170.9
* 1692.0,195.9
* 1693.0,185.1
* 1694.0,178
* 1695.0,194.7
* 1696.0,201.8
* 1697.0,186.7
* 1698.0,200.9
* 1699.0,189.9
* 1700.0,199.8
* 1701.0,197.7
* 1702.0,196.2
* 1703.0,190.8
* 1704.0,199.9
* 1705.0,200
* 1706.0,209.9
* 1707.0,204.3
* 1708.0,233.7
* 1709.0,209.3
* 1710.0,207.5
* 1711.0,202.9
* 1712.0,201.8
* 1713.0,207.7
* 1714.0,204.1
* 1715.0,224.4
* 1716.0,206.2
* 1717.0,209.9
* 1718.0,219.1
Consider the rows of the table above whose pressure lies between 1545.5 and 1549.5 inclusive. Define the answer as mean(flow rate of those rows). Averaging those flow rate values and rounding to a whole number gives 192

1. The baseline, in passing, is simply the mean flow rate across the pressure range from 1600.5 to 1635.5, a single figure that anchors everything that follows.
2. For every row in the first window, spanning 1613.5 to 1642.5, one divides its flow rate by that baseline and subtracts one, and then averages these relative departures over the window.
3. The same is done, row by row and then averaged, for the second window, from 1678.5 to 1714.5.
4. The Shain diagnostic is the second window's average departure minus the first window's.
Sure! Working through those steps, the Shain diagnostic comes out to -0.040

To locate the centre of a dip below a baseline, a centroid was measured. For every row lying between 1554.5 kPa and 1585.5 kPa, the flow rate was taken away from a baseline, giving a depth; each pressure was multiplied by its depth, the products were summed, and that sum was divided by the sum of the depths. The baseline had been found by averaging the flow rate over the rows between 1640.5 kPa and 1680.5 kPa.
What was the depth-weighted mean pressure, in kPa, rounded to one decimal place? 1569.1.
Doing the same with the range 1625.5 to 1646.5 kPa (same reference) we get 1636.6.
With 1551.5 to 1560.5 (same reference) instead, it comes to 1556.1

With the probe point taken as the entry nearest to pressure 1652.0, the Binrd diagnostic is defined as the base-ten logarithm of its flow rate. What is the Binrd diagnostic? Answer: 2.32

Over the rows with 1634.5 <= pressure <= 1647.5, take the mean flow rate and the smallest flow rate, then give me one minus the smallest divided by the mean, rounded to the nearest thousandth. 0.082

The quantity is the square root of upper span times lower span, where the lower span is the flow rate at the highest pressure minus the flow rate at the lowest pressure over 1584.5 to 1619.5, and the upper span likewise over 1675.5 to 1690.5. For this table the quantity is 38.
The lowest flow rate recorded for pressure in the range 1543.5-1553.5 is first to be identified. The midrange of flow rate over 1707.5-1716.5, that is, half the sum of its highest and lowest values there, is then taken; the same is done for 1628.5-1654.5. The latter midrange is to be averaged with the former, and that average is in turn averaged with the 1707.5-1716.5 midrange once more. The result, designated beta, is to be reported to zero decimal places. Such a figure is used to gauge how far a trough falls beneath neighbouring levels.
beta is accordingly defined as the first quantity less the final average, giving -40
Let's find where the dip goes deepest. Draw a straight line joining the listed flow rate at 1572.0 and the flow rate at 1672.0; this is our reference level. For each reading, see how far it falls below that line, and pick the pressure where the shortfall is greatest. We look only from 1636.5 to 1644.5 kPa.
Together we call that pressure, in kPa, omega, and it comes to 1639.0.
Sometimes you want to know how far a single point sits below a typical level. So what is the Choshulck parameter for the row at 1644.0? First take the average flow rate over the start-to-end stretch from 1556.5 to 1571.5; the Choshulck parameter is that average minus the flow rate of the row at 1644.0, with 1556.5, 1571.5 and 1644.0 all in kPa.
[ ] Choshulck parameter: 39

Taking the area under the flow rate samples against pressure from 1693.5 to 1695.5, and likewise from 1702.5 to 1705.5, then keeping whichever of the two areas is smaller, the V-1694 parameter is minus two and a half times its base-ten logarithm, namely -6.43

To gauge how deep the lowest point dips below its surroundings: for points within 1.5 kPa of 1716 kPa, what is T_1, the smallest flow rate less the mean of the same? -7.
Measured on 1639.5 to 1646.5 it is -16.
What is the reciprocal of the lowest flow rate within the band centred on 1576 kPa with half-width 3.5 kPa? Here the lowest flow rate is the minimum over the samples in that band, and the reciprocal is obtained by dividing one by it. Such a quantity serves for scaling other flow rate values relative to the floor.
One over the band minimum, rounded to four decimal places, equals 0.0054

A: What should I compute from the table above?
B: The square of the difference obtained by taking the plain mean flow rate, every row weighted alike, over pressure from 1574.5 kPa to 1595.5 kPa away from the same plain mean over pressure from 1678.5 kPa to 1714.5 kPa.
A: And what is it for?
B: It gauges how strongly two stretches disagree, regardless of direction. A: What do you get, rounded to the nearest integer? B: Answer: 17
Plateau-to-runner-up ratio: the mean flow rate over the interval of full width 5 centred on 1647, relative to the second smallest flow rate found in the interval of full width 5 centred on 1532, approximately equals 1.20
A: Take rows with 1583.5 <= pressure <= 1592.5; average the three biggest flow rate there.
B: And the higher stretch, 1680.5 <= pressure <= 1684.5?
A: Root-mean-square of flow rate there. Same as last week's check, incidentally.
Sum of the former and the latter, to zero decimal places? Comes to 319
